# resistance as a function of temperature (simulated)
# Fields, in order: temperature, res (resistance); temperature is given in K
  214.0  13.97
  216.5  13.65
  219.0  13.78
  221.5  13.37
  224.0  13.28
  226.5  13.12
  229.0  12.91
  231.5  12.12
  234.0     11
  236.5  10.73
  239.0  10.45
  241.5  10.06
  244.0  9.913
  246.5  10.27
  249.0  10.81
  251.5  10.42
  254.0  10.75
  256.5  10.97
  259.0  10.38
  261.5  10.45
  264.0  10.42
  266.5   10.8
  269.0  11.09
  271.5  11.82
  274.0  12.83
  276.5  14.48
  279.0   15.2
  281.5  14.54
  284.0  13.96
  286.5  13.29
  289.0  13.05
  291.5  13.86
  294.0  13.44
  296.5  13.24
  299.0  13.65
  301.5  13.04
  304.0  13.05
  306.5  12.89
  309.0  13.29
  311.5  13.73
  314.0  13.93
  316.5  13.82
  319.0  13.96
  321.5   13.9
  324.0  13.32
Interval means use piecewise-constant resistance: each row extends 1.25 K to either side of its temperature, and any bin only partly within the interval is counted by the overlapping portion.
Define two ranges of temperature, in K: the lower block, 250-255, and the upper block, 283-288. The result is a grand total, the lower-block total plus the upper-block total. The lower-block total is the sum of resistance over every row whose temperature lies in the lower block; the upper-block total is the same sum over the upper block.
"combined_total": 48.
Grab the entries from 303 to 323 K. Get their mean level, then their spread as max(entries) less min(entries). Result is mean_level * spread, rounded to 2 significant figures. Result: 15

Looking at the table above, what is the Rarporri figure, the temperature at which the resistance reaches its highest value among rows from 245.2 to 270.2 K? 269.0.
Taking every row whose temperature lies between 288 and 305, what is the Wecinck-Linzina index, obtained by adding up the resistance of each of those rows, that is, 93.3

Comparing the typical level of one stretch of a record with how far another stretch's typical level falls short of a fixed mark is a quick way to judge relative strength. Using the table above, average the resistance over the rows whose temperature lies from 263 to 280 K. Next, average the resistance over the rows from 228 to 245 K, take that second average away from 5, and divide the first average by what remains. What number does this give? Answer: -2.1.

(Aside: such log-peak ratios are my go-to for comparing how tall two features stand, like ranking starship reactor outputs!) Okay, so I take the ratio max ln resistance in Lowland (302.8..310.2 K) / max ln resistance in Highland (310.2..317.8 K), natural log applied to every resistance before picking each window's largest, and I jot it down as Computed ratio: 0.982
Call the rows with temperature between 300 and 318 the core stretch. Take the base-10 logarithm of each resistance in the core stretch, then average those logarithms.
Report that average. 1.13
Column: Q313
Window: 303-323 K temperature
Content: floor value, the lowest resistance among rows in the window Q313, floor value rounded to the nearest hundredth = 12.89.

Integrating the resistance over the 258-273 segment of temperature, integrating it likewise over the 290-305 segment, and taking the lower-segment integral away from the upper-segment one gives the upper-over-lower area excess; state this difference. 38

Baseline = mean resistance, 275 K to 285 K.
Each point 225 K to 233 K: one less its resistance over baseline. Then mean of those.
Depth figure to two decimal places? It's 0.13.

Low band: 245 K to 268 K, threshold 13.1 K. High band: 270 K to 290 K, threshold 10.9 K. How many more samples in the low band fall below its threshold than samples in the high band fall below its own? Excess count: 9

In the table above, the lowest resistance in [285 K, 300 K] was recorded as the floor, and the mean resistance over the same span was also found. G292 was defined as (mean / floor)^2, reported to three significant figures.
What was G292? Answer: 1.06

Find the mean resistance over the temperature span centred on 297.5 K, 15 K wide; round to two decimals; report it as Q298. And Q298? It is 13.38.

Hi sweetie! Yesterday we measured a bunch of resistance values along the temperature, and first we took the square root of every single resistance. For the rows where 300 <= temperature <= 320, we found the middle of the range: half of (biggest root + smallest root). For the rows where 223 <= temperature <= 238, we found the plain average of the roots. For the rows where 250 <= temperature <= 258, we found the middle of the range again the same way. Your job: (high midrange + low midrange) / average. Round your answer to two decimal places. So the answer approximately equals 1.99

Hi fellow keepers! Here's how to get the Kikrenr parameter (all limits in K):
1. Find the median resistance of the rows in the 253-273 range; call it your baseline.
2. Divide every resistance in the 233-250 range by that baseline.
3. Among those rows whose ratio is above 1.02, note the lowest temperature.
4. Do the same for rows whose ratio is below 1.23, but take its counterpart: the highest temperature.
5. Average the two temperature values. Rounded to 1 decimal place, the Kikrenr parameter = 241.5 K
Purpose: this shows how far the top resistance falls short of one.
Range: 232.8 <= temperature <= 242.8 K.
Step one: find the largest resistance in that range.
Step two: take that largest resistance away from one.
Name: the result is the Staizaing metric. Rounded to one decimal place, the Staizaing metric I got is -10.0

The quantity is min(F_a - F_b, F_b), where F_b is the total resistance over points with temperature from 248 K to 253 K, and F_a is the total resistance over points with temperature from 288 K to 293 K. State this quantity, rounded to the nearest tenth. 5.7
